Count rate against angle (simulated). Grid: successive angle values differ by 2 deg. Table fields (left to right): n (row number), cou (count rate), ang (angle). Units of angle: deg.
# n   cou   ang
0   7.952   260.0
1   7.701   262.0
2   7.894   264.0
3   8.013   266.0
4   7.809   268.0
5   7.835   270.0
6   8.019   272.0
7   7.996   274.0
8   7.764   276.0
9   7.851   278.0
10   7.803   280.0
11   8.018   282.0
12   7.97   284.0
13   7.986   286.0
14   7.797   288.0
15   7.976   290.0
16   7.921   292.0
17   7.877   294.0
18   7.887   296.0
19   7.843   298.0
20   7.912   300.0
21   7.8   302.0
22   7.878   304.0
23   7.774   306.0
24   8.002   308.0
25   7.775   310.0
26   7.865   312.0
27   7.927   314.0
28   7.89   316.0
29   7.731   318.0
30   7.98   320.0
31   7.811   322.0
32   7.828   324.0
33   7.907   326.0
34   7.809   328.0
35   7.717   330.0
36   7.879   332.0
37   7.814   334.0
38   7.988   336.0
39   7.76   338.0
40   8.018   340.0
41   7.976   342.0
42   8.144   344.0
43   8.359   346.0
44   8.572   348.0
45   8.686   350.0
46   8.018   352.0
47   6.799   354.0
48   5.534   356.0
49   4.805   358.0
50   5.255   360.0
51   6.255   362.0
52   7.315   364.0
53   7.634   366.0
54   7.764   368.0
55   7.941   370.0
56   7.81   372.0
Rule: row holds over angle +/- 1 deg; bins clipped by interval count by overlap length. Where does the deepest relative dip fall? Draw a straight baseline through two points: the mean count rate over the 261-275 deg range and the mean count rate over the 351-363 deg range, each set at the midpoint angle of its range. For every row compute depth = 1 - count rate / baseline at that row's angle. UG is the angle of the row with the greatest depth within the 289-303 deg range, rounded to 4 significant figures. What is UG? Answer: 294.0 deg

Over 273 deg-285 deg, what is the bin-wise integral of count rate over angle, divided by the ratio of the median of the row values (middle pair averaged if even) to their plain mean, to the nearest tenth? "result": 94.7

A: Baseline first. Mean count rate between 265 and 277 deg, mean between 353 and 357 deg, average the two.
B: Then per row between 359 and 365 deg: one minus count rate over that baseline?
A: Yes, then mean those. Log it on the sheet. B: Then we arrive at 0.11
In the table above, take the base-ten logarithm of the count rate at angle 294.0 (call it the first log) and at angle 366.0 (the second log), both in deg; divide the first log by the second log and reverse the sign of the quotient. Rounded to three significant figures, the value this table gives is -1.02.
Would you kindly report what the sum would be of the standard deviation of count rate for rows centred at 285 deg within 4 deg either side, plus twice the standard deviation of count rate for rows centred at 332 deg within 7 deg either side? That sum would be 0.3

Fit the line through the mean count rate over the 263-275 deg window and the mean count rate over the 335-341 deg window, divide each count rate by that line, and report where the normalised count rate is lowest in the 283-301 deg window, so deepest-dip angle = 288.0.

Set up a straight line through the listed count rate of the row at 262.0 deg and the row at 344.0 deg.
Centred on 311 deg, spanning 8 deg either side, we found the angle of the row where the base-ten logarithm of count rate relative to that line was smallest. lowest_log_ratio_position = 318.0 deg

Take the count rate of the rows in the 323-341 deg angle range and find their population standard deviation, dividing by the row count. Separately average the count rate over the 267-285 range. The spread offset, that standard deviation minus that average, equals -7.80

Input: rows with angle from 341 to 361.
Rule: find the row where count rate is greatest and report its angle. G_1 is 350.0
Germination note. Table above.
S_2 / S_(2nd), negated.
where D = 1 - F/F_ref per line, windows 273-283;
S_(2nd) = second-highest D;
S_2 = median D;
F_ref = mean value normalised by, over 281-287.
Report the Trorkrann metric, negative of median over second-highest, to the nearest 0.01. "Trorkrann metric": -0.75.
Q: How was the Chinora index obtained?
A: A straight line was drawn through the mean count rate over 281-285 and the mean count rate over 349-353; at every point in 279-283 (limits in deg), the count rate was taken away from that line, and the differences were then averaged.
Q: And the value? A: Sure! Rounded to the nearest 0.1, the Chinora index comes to 0.1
